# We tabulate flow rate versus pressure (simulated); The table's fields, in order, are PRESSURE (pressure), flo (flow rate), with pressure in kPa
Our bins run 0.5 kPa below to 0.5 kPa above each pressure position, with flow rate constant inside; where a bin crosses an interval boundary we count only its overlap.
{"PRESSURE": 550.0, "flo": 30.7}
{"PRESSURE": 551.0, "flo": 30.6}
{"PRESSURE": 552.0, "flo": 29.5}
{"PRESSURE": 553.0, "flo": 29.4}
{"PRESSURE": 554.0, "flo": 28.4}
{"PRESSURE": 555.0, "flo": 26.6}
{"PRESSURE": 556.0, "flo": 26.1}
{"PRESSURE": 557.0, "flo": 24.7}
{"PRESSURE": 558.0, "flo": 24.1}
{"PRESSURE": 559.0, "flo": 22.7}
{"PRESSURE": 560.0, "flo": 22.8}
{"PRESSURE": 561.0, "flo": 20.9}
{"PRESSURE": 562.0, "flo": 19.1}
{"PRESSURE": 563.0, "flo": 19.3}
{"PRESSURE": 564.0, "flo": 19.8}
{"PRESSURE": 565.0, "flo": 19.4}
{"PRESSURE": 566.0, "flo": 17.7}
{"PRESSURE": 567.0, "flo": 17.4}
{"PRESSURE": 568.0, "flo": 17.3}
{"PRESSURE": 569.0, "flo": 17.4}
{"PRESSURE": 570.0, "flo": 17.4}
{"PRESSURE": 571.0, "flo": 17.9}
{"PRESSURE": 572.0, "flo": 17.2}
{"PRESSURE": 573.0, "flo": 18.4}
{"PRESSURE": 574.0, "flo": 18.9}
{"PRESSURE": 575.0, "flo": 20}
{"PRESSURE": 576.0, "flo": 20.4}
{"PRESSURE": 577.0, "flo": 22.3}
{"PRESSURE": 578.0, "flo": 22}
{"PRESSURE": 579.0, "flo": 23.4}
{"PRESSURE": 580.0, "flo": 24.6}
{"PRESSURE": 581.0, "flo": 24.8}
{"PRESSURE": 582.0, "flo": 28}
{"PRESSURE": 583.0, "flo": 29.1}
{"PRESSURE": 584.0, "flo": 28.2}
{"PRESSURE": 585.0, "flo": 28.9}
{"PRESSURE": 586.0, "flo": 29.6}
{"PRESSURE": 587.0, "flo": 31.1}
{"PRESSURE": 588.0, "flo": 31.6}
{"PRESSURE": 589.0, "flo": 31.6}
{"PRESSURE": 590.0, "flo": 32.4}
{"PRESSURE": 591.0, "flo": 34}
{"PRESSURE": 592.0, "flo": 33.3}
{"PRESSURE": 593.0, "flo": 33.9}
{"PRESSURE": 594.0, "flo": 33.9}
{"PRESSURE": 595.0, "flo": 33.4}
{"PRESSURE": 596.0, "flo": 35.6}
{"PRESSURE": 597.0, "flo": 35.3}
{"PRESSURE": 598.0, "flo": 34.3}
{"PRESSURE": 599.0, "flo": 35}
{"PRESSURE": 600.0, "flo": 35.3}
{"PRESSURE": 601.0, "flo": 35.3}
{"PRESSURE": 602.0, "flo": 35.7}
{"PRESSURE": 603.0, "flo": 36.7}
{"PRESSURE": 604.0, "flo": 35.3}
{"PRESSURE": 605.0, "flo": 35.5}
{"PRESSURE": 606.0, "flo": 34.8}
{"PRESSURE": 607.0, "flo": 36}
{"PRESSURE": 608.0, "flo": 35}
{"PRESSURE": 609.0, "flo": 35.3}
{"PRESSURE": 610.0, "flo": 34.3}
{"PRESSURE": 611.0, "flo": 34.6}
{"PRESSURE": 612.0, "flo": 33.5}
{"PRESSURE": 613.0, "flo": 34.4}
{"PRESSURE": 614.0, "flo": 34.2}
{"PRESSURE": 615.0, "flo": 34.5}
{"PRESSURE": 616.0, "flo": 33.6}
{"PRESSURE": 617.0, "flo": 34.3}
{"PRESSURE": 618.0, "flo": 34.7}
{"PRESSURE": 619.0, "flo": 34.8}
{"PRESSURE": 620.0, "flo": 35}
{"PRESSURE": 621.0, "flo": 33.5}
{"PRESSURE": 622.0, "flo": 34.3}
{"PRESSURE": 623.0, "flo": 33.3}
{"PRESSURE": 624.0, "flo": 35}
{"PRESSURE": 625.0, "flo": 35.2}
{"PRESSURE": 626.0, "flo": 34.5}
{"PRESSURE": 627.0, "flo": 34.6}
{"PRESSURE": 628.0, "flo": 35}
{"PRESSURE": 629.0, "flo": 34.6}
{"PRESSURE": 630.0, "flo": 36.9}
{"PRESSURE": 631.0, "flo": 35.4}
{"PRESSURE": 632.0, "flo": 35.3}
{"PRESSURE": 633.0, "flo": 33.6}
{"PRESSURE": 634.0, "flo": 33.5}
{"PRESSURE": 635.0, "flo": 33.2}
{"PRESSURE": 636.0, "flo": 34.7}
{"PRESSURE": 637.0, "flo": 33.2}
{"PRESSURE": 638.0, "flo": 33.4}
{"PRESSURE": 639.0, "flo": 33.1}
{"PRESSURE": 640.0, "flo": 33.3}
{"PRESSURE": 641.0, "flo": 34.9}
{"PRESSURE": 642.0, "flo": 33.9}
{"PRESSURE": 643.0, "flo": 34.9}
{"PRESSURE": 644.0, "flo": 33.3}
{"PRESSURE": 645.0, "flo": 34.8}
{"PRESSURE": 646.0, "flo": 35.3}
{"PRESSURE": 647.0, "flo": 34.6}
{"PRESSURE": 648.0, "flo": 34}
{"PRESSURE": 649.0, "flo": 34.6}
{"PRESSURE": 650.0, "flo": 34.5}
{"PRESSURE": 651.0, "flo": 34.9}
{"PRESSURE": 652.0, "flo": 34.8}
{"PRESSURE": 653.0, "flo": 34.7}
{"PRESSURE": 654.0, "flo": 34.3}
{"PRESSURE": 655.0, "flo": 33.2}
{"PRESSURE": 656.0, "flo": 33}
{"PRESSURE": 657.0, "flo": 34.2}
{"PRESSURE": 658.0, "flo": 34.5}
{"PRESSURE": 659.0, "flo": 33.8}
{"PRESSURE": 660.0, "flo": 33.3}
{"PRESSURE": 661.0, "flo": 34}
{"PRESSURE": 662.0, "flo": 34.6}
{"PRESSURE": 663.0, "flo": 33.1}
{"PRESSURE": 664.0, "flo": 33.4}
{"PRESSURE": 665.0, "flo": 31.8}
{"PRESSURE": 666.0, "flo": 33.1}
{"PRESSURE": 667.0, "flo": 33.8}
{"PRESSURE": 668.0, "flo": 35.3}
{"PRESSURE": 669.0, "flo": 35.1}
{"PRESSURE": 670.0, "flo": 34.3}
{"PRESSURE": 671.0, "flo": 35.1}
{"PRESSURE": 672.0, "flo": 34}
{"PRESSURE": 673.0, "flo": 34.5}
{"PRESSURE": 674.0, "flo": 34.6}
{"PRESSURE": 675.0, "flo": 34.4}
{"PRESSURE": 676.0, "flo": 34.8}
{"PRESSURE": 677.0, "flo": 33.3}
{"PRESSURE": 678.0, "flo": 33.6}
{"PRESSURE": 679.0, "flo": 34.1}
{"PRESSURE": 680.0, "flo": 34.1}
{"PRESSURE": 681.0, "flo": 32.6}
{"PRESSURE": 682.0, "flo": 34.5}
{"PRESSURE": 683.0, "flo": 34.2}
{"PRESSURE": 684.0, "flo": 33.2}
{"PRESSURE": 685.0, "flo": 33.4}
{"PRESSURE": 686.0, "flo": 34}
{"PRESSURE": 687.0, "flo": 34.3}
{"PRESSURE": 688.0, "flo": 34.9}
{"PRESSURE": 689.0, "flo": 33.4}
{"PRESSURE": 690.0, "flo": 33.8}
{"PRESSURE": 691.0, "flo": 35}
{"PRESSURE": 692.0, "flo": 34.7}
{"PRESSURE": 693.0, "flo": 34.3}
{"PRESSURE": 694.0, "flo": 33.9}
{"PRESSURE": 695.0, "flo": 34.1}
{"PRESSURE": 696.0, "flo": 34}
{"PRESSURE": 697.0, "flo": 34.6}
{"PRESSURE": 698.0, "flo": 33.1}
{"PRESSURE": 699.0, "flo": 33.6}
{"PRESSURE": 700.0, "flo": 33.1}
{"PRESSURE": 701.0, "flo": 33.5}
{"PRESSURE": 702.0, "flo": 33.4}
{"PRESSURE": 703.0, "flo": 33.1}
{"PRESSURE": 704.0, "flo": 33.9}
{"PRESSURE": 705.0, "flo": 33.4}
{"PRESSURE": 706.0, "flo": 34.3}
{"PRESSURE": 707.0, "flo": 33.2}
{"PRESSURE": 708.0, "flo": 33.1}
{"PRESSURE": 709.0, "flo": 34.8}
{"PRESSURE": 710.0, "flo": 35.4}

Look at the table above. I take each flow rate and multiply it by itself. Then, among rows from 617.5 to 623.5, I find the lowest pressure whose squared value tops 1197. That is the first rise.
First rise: 618.0 kPa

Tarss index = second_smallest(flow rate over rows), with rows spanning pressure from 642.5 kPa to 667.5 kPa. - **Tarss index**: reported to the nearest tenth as 33.0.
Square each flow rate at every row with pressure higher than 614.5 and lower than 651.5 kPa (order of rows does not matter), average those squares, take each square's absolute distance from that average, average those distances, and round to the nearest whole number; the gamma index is 45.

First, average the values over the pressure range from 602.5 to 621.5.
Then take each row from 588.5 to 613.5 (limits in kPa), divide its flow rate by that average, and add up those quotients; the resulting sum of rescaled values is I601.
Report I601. 24.9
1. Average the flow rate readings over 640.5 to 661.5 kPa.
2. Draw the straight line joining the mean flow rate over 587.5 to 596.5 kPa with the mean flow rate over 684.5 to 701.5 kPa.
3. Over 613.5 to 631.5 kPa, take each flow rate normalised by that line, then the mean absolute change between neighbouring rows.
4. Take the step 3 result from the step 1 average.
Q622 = 34.2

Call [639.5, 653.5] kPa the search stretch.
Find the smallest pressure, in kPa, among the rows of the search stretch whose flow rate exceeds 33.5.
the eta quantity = 641.0 kPa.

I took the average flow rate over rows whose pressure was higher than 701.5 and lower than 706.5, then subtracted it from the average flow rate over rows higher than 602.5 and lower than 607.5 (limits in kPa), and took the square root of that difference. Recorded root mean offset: 1.43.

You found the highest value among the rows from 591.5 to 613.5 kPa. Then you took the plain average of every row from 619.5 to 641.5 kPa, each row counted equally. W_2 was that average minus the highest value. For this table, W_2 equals -2.4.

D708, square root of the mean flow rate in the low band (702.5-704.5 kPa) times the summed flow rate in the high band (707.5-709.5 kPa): 47.7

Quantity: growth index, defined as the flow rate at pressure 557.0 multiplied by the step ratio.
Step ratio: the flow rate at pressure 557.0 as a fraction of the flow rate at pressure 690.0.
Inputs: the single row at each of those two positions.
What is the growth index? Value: 18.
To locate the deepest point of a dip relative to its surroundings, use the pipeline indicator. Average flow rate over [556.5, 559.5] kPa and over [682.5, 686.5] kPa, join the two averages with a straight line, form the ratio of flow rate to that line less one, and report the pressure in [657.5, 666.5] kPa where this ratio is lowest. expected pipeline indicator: 665.0 kPa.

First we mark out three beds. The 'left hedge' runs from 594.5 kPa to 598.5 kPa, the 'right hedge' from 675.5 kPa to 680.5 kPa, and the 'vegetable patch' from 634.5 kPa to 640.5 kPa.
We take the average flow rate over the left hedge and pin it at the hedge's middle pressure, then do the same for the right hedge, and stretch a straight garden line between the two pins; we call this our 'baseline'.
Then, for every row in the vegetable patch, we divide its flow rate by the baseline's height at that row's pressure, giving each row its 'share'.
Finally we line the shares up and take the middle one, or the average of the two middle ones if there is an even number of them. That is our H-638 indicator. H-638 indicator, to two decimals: 0.97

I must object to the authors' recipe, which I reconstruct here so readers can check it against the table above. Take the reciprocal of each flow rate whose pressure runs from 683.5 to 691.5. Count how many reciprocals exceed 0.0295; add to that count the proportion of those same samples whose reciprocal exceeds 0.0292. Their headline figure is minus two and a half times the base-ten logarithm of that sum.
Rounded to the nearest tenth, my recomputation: -1.7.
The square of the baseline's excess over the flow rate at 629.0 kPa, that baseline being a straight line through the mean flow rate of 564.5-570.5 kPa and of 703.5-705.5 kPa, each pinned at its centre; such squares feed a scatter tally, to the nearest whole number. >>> 94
